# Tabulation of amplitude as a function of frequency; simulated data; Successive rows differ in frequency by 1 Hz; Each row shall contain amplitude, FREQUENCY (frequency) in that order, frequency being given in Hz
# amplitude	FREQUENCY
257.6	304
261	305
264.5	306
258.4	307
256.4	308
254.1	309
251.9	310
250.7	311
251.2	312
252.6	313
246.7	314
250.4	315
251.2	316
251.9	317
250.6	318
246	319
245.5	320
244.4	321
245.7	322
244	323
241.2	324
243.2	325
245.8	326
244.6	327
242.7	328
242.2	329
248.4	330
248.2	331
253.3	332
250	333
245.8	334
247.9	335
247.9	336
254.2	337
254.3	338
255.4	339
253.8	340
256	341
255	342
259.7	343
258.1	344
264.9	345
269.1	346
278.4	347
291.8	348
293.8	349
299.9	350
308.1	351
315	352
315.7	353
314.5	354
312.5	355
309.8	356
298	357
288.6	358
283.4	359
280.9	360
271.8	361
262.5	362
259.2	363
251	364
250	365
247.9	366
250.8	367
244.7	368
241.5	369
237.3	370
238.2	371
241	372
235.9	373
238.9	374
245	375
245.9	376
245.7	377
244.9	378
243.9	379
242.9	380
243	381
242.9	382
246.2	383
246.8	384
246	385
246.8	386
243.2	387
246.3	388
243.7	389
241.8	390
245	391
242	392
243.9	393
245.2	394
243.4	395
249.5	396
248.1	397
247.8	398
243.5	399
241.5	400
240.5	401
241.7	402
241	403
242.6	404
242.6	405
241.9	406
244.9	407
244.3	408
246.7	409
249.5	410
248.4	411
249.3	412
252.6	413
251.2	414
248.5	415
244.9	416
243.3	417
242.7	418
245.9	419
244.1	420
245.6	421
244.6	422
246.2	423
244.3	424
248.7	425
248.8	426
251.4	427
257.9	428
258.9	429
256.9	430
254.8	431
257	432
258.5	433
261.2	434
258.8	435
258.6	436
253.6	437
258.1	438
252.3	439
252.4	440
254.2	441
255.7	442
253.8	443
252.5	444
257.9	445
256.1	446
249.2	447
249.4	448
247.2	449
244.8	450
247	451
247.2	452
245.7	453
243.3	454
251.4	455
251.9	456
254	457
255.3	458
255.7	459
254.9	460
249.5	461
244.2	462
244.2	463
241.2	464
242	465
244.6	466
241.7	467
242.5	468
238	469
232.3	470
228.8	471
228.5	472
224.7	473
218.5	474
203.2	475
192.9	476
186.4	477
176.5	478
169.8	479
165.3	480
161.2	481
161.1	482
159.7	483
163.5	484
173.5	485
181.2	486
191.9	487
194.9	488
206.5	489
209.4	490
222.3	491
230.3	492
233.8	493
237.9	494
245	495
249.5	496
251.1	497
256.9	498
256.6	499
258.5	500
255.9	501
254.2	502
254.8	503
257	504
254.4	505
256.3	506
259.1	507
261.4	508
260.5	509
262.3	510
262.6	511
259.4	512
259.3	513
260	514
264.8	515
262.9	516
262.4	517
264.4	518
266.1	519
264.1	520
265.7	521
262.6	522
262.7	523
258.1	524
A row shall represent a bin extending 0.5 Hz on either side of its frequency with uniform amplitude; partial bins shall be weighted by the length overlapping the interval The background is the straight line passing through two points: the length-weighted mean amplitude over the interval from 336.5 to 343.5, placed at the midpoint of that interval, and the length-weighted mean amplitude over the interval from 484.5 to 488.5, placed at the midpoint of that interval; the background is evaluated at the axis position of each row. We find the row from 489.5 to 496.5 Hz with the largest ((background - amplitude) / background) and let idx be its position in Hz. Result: 490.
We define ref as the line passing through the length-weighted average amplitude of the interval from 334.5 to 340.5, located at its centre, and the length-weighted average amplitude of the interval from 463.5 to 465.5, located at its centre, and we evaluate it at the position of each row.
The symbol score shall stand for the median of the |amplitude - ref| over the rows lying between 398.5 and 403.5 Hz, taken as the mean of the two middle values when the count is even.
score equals 5.5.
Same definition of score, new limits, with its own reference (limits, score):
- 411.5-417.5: 3.0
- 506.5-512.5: 23.0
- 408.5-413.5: 3.3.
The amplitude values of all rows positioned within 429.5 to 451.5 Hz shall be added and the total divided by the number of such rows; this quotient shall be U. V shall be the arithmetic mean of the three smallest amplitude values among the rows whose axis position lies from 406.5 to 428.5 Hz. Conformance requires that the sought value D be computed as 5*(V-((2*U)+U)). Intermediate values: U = 254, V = 243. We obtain -2595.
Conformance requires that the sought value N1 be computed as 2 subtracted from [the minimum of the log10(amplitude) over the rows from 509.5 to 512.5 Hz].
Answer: 0.414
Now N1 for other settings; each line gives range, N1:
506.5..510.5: 0.413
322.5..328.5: 0.382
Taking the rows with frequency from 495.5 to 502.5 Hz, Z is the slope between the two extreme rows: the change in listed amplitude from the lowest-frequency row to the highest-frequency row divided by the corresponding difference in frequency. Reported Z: 0.8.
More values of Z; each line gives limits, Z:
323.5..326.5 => 2.3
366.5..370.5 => -4.5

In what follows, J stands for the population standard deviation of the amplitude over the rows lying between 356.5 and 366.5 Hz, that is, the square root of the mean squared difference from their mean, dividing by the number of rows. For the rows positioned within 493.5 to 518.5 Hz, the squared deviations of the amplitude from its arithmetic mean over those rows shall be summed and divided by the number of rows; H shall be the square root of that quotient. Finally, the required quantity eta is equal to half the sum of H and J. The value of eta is 11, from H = 6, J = 17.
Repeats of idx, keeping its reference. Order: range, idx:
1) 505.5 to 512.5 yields 506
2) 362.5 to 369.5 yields 369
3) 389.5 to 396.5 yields 390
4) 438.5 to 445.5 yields 439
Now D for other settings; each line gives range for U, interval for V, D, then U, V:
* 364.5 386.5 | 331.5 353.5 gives -2423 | 244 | 247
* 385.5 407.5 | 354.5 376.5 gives -2474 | 244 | 237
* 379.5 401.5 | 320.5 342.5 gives -2458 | 245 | 242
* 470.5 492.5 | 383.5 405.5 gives -1693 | 193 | 241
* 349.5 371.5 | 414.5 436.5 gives -2930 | 276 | 243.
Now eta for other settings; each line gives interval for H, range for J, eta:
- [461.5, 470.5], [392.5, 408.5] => 3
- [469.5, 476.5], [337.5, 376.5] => 20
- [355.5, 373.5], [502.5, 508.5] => 12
